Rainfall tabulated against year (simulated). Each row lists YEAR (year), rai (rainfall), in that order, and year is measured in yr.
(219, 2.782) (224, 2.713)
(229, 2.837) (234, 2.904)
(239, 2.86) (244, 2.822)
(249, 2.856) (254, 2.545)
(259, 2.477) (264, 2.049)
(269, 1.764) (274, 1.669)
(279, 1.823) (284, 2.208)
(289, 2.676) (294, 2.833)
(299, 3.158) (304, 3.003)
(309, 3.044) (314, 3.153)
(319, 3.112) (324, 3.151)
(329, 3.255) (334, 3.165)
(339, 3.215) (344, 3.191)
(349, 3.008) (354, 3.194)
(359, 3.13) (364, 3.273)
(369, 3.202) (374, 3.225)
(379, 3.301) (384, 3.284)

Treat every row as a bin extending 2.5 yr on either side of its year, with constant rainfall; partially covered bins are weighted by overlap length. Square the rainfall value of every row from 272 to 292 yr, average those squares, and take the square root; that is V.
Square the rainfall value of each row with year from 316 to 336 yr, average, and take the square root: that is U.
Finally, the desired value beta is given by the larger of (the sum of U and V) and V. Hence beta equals 5.3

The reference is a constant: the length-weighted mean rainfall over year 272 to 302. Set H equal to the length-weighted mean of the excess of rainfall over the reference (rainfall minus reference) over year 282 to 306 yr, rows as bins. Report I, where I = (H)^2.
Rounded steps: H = 0.4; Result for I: 0.13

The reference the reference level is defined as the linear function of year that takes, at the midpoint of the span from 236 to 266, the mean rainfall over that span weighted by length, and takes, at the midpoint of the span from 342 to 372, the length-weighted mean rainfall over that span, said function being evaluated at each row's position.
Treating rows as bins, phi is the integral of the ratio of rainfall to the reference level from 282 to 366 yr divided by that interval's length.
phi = 1.02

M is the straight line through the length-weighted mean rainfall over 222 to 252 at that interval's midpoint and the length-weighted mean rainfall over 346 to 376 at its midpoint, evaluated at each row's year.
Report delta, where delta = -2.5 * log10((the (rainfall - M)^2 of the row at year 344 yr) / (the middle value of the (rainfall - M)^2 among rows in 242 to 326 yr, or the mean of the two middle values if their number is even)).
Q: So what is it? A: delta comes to 2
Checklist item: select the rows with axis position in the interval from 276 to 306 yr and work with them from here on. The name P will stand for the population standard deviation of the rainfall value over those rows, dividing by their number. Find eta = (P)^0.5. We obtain 0.68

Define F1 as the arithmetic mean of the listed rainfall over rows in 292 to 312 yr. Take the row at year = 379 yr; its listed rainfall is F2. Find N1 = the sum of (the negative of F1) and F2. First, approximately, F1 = 3.01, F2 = 3.301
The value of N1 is 0.3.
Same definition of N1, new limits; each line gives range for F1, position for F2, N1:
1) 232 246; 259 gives -0.4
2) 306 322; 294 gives -0.3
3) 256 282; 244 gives 0.9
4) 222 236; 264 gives -0.8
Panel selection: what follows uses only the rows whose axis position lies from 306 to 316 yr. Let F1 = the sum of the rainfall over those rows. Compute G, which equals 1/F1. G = 0.16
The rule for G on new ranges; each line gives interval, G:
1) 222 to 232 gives 0.18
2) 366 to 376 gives 0.16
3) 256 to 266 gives 0.22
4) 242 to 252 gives 0.18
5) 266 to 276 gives 0.29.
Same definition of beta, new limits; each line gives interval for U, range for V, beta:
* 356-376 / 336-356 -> 6.4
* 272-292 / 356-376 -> 5.3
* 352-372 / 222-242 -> 6.0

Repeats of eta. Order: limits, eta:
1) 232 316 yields 0.69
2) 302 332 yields 0.29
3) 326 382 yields 0.27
